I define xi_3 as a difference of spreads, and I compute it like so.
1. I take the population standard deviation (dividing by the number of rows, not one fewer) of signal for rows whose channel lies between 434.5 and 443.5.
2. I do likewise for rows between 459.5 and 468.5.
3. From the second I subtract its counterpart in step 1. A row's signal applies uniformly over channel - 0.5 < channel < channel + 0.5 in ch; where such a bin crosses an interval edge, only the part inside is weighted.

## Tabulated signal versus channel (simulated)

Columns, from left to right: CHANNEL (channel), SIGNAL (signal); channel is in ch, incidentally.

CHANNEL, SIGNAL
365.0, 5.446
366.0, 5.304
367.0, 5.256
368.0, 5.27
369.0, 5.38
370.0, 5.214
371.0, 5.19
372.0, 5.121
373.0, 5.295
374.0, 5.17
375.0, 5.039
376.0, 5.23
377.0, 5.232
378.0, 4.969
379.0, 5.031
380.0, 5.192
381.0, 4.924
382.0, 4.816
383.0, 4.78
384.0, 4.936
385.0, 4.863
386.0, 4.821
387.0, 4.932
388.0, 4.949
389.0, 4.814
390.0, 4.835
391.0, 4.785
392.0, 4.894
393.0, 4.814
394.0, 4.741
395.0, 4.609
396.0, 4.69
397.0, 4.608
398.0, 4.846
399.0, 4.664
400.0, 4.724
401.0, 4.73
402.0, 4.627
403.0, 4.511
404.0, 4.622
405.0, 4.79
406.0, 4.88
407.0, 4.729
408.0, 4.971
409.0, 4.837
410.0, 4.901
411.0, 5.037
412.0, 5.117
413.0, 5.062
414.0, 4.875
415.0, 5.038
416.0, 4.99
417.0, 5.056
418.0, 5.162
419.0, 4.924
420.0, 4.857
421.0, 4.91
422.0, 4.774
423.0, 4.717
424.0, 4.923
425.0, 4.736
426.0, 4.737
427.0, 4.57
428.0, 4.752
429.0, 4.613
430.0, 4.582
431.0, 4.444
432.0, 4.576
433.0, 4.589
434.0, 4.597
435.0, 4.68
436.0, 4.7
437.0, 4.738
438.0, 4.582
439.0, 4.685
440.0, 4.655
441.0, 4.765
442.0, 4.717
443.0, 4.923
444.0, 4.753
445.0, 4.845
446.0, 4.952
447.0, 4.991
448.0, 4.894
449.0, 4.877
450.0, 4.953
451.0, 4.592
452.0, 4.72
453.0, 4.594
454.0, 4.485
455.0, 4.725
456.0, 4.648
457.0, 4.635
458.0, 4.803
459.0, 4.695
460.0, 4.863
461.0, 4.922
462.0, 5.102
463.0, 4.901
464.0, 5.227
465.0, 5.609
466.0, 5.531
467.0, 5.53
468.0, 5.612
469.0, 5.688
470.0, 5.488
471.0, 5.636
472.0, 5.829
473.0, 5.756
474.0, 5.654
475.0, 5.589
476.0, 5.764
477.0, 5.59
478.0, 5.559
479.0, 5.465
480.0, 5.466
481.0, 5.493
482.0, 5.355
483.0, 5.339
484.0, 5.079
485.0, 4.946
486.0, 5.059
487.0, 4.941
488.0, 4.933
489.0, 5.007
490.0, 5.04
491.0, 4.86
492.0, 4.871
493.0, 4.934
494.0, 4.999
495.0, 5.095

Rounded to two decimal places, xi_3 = 0.21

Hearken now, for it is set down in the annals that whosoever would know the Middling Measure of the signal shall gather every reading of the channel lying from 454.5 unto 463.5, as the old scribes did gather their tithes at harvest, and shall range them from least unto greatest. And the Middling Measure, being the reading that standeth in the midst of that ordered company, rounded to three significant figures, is 4.80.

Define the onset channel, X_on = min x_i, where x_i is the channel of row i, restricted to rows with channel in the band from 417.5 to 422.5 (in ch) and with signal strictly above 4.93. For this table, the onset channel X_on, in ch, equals 418.0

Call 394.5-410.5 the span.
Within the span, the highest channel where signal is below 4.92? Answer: 410.0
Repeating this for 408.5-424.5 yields 423.0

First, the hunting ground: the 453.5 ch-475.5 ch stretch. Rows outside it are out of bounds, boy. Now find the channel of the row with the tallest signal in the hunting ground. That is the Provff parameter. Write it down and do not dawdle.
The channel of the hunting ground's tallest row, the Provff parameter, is 472.0 ch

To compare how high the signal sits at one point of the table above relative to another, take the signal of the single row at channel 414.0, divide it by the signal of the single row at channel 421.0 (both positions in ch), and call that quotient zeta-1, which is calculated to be 0.99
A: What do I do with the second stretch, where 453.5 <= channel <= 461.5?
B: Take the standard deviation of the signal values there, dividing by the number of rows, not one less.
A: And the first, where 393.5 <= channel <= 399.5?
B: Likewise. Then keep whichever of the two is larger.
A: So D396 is 0.131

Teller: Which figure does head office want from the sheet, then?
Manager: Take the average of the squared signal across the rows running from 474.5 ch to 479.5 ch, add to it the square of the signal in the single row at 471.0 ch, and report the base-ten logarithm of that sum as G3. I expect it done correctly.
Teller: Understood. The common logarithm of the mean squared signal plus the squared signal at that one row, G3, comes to 1.80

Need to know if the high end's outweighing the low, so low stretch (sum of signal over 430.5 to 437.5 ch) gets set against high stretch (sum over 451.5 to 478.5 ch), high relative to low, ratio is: 4.4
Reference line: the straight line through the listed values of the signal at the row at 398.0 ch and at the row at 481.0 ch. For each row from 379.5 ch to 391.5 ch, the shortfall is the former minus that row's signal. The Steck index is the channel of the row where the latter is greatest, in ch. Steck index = 391.0 ch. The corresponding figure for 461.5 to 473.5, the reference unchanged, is 463.0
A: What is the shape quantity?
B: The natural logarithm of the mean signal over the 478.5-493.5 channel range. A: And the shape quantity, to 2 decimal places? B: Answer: 1.63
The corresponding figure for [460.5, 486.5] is 1.69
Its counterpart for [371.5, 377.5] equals 1.65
